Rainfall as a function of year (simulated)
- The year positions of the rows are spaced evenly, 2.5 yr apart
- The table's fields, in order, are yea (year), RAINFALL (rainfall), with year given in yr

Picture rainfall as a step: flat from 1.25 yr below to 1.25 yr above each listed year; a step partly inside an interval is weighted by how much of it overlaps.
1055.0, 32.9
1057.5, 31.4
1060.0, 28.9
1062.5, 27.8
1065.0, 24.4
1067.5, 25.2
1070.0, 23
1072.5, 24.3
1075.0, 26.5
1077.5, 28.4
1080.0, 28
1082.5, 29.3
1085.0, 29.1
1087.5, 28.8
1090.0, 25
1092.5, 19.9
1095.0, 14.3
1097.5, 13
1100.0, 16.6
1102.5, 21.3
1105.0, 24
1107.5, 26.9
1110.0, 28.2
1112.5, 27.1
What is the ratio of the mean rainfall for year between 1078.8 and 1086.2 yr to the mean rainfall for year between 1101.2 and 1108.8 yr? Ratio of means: 1.20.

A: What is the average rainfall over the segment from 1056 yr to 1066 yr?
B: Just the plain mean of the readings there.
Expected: 28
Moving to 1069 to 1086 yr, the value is 27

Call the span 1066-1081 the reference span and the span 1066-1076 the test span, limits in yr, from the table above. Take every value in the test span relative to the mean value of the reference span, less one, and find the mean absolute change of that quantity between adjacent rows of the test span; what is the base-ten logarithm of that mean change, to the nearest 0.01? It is -1.13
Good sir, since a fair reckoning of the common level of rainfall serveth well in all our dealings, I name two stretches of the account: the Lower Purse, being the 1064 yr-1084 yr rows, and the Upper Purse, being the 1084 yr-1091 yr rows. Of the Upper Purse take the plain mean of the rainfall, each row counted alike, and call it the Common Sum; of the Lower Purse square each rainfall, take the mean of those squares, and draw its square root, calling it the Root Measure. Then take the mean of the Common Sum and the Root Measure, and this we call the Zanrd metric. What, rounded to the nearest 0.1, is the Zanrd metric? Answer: 26.9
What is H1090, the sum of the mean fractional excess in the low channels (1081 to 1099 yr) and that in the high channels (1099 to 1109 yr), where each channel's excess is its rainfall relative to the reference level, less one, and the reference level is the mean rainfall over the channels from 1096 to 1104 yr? 0.65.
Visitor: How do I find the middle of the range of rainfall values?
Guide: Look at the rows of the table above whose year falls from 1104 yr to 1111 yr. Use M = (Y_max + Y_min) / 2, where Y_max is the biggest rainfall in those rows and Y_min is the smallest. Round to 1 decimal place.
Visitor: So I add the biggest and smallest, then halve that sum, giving 26.1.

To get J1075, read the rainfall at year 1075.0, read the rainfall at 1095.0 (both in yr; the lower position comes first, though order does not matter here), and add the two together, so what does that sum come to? 40.8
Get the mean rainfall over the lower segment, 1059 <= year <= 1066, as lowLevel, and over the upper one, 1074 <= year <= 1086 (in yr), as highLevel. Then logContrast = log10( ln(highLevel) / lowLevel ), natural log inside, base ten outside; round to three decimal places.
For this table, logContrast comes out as -0.908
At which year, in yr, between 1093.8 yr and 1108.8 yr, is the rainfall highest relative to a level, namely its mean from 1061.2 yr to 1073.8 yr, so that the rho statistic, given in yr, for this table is 1107.5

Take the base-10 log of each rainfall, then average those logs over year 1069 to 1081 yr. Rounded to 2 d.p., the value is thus 1.41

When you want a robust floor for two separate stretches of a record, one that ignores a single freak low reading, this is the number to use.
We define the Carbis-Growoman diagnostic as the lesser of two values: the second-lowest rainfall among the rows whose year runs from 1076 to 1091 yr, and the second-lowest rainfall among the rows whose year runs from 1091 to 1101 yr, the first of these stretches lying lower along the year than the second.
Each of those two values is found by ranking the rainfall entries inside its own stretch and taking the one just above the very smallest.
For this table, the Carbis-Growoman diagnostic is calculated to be 14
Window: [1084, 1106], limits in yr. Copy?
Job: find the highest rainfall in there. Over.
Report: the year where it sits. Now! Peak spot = 1085.0 yr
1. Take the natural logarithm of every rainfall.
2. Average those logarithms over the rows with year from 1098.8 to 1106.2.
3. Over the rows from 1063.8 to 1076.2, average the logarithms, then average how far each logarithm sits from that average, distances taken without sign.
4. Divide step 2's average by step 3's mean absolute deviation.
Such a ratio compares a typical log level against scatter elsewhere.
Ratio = 80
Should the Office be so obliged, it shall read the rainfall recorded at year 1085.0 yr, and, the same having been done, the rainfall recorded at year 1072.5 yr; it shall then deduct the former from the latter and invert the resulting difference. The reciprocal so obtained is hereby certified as -0.21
